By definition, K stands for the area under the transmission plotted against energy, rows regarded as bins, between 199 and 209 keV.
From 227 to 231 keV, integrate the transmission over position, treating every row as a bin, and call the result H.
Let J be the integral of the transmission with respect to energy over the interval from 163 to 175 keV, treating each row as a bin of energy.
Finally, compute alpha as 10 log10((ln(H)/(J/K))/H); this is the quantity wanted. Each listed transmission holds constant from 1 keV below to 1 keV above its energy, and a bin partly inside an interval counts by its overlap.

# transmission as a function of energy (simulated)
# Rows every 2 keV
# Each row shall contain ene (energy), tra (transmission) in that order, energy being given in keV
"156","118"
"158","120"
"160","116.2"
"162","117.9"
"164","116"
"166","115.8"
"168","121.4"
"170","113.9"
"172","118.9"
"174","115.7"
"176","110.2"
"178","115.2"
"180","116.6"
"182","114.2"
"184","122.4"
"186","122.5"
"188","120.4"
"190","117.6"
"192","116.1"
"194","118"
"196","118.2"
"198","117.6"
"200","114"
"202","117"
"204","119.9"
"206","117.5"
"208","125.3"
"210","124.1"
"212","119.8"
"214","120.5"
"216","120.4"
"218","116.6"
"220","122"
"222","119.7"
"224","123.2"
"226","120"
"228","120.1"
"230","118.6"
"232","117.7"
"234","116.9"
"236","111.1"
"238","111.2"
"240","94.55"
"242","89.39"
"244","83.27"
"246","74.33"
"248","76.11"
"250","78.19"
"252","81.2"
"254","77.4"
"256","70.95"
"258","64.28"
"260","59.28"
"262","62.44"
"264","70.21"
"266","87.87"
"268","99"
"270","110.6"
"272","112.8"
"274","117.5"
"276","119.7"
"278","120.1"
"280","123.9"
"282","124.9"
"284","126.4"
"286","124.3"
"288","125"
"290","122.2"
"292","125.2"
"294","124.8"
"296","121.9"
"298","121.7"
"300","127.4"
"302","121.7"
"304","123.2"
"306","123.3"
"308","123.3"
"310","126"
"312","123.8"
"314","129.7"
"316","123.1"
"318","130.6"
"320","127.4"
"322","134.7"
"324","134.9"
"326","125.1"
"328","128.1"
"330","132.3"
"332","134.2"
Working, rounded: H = 477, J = 1403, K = 1187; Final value -20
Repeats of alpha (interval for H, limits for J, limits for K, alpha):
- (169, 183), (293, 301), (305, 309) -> -26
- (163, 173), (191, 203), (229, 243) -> -22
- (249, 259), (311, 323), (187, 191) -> -26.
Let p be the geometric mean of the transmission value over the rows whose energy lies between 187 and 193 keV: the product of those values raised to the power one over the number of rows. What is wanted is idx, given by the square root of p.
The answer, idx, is 10.9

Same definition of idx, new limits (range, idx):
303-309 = 11.1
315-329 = 11.4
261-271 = 9.2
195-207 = 10.8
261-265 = 8.1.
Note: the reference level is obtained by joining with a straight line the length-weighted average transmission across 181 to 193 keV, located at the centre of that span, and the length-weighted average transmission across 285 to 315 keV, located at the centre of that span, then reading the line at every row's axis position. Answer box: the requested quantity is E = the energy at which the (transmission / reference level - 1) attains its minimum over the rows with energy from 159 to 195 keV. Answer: 176 keV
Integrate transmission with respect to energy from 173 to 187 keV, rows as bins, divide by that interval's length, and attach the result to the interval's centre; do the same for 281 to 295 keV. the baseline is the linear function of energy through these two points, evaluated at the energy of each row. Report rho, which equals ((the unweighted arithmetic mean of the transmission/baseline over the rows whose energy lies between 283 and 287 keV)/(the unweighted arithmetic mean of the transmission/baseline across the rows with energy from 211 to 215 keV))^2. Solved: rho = 1.00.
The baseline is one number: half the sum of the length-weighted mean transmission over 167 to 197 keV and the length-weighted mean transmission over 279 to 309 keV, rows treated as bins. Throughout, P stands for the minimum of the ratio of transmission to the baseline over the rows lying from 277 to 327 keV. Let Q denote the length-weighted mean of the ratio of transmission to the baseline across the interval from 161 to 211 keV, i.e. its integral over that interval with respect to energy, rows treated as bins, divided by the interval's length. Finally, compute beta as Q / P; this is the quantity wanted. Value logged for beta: 0.98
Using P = 1.0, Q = 0.98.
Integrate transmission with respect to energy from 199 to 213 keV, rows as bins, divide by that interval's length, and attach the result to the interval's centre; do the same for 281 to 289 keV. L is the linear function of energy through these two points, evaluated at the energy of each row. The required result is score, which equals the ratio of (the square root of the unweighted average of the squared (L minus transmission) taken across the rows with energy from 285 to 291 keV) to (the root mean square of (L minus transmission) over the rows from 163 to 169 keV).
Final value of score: 0.8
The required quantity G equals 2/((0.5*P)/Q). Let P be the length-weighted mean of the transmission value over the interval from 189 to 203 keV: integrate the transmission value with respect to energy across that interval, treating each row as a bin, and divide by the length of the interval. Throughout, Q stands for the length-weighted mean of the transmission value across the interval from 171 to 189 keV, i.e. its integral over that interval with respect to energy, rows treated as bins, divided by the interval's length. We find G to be 4.0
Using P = 117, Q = 117.3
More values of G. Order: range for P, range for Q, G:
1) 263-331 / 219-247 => 3.6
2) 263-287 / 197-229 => 4.3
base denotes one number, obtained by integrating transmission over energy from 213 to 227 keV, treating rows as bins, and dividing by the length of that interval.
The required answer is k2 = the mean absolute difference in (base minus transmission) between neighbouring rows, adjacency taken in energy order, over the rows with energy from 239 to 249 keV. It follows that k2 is 5.5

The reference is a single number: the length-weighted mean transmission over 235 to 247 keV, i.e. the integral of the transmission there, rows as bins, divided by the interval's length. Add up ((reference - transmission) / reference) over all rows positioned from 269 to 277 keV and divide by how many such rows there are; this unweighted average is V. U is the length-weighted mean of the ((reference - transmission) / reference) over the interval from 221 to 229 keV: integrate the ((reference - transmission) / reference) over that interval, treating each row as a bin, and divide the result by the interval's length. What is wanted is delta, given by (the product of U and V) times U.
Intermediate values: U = -0.28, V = -0.225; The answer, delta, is -0.018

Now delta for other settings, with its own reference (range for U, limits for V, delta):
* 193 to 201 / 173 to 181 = -0.013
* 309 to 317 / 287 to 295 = -0.037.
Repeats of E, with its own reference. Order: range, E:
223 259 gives 258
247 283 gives 260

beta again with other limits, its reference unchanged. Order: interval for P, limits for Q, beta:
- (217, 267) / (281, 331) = 2.13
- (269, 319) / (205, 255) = 0.97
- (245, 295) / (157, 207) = 1.98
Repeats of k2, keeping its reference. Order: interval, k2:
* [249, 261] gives 5.0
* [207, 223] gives 2.5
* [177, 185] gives 4.0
